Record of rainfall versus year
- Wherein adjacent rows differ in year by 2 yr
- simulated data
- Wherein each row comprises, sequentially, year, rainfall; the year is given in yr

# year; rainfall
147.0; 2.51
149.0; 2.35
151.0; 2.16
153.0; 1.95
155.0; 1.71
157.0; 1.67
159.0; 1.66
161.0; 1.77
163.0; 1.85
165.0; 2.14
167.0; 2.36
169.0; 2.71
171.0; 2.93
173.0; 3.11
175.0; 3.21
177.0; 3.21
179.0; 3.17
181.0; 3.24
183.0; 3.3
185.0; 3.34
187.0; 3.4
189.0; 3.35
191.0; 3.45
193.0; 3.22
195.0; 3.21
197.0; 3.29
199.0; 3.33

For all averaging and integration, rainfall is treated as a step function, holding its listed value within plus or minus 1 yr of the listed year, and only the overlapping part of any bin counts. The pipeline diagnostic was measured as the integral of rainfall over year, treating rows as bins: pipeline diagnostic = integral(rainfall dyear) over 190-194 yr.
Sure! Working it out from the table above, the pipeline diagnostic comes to 13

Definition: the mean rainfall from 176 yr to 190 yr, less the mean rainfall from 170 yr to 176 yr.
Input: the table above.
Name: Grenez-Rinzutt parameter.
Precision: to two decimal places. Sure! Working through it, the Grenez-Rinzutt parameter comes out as 0.20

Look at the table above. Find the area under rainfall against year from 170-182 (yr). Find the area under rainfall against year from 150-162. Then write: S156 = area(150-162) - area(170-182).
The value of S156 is -16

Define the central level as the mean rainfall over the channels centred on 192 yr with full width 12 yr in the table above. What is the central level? 3.32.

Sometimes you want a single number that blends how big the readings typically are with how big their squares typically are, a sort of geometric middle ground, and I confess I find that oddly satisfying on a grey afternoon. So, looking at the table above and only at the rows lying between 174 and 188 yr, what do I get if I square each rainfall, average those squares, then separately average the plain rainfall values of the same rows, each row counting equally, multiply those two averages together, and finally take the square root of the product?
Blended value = 5.9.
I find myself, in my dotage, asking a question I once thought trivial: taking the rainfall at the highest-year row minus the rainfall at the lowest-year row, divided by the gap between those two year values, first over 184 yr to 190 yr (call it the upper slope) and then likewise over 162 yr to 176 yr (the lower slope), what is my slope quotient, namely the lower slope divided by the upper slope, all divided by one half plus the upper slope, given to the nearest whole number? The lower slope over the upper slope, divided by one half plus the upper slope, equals 90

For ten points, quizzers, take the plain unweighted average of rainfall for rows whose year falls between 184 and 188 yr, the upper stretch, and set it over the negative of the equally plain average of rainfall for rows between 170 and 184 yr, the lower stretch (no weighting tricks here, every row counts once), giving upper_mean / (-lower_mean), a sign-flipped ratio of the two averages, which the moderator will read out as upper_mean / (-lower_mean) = -1.1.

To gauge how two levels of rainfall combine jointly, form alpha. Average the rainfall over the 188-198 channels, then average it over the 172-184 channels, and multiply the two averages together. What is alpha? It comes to 11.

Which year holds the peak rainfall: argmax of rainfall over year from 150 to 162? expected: 151.0 yr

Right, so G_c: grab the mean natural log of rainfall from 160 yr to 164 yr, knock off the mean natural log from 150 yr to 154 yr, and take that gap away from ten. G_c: 10.1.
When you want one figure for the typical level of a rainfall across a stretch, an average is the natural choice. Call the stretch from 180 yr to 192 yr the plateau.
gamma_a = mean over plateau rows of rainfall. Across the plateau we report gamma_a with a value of 3.35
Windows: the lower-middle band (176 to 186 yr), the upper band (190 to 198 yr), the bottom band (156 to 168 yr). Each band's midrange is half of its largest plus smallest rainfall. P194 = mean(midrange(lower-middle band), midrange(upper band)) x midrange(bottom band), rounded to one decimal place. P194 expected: 6.6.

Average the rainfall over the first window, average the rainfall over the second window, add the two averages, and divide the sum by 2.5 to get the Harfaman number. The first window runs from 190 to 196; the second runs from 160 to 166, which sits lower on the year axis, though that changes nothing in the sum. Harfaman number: 2.09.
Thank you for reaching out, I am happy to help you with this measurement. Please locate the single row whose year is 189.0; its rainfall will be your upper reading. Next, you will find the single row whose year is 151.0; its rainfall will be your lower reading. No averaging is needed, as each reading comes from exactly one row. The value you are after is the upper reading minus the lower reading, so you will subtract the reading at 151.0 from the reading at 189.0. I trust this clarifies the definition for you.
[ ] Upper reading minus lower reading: 1.19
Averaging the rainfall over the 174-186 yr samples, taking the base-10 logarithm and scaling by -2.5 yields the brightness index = -1.28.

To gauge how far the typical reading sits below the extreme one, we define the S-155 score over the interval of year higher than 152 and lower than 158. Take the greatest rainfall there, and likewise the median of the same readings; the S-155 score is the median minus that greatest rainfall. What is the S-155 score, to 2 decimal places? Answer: -0.24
